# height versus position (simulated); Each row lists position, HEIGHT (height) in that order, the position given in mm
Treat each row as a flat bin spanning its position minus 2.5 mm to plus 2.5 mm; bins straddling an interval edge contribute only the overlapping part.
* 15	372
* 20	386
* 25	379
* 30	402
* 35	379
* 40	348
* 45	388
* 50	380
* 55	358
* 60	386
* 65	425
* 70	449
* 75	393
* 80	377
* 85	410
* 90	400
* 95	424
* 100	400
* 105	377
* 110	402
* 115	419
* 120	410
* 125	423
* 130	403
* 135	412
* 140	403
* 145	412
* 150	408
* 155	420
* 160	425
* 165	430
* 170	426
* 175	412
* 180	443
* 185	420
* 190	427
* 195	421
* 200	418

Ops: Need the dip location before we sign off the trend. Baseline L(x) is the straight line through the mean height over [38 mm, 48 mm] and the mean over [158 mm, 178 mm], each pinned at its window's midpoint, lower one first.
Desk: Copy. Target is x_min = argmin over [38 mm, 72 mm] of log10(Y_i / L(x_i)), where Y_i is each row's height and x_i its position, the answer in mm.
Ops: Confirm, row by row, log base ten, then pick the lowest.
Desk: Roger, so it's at 40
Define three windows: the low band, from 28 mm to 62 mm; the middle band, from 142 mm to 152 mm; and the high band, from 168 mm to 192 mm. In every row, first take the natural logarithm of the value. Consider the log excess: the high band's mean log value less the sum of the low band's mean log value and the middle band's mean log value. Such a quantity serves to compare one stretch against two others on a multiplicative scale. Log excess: -5.89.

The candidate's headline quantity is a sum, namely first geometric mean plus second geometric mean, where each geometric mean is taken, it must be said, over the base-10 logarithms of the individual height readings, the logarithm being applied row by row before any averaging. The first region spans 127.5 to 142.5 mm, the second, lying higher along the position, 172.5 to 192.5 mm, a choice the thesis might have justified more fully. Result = 5.24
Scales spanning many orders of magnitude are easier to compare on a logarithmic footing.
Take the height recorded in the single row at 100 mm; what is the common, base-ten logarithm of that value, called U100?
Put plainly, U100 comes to 2.60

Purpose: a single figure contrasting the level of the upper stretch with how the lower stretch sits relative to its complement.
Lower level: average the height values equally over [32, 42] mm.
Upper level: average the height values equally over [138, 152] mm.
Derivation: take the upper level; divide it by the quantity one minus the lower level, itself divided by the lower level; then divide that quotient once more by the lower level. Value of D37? -1.12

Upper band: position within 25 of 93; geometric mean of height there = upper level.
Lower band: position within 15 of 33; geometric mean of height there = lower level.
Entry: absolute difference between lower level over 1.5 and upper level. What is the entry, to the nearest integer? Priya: 151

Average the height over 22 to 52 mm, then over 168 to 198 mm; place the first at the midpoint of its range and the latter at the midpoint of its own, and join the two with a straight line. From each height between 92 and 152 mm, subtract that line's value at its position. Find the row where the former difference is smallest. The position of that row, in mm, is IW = 105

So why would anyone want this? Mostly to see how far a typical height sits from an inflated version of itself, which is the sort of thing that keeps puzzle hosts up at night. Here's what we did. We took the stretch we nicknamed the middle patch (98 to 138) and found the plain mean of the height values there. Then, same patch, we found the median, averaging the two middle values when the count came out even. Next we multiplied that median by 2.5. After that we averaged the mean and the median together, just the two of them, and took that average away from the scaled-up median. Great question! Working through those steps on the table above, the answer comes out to 610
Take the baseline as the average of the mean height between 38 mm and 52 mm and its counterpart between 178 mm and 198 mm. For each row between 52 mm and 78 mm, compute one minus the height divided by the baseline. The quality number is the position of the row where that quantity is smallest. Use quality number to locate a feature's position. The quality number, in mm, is 70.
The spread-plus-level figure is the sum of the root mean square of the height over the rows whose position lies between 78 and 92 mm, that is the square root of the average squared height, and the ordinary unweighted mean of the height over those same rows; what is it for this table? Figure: 792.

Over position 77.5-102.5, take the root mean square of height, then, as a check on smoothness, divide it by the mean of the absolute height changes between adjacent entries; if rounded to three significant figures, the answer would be 17.7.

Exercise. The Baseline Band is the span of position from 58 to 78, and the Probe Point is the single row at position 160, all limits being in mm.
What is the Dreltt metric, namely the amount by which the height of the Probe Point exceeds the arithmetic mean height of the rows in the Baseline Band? 12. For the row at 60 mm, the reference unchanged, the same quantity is -27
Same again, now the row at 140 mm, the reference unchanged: -10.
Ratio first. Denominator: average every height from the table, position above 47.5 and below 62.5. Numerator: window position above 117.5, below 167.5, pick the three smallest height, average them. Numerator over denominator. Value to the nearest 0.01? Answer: 1.08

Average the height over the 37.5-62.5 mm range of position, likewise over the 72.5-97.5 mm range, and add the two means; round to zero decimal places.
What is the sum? 773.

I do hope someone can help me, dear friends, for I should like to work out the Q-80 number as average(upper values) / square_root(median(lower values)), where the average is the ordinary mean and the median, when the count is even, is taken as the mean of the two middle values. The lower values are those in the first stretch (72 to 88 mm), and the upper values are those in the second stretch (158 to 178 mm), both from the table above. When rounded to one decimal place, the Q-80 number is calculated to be 21.4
